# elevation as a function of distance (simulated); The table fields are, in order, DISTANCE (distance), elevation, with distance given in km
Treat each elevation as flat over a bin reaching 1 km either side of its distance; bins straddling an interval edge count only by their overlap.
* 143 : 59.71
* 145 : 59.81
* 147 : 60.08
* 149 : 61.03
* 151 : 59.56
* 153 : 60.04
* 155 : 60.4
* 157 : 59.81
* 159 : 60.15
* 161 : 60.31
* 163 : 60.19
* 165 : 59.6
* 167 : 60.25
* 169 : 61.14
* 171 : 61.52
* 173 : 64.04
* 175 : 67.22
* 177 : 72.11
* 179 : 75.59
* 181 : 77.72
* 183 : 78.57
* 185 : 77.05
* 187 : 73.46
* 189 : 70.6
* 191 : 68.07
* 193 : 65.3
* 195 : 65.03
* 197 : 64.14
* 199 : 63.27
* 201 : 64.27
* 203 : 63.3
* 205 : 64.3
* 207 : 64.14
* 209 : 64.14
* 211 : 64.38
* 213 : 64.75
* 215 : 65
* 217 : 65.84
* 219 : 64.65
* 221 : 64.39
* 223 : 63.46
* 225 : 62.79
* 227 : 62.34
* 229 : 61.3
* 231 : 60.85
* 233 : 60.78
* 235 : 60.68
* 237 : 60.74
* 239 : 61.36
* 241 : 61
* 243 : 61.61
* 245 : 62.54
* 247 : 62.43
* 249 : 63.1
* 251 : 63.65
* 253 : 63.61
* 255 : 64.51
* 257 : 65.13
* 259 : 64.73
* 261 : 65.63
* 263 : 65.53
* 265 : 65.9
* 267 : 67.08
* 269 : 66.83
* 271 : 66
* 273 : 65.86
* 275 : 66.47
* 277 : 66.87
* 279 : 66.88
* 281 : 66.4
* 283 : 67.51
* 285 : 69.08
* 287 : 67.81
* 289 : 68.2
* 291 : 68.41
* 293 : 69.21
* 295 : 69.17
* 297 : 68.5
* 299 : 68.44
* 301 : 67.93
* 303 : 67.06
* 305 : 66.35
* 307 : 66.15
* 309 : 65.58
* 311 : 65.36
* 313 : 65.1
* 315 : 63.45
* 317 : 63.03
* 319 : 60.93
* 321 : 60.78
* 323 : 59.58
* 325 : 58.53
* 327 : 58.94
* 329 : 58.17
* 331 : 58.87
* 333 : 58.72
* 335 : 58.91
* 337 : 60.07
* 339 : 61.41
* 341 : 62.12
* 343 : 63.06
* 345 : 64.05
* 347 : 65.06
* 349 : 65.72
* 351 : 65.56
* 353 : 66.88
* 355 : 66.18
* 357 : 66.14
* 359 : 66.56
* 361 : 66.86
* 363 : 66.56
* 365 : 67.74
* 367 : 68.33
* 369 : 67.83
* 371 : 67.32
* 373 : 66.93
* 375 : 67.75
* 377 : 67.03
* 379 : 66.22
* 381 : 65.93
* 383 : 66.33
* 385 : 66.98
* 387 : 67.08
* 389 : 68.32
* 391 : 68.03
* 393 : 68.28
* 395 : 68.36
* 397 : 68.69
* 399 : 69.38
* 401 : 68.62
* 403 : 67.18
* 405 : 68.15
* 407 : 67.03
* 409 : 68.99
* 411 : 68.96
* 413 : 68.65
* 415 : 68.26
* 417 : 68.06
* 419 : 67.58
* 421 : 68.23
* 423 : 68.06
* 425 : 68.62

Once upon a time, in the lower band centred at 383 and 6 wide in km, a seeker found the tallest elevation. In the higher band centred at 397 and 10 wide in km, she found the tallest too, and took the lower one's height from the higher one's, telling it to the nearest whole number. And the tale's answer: 2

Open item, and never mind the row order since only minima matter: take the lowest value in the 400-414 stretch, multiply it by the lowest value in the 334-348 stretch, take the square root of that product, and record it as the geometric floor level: 62.8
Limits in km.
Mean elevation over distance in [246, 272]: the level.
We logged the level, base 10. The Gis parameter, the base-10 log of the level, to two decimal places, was 1.81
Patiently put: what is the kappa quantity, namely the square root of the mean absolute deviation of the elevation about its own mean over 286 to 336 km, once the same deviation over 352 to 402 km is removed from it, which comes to 1.7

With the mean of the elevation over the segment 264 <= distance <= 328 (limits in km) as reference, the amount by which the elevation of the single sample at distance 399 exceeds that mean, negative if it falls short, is 3.6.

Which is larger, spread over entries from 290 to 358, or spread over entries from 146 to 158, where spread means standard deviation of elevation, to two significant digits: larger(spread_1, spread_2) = 3.5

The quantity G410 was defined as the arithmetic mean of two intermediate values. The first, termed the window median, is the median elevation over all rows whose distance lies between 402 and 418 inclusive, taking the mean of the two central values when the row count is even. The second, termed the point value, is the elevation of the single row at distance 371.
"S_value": 68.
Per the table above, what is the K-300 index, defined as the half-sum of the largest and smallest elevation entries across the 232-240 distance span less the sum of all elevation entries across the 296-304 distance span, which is -211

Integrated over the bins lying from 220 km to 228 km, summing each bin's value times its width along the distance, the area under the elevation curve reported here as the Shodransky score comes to 506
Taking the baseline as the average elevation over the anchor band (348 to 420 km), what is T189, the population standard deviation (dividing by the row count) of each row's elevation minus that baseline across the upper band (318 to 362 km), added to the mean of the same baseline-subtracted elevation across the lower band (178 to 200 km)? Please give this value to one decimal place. 6.5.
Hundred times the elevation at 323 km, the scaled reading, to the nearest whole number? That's 5958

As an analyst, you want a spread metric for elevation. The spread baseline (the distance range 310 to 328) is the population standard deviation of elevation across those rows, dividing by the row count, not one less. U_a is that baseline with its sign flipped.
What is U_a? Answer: -2.4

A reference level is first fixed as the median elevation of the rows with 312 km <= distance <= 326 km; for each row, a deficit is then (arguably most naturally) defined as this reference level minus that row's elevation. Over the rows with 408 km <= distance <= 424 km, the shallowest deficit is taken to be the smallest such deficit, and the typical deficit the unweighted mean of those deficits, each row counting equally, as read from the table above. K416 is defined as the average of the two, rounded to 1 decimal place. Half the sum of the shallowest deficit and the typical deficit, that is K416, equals -7.7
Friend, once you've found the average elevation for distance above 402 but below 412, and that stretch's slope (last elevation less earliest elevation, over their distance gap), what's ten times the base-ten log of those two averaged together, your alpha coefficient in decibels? 15.3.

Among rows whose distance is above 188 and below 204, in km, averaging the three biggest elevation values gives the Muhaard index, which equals 68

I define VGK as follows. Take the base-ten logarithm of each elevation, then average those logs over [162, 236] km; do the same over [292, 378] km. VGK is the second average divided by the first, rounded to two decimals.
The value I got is 1.00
